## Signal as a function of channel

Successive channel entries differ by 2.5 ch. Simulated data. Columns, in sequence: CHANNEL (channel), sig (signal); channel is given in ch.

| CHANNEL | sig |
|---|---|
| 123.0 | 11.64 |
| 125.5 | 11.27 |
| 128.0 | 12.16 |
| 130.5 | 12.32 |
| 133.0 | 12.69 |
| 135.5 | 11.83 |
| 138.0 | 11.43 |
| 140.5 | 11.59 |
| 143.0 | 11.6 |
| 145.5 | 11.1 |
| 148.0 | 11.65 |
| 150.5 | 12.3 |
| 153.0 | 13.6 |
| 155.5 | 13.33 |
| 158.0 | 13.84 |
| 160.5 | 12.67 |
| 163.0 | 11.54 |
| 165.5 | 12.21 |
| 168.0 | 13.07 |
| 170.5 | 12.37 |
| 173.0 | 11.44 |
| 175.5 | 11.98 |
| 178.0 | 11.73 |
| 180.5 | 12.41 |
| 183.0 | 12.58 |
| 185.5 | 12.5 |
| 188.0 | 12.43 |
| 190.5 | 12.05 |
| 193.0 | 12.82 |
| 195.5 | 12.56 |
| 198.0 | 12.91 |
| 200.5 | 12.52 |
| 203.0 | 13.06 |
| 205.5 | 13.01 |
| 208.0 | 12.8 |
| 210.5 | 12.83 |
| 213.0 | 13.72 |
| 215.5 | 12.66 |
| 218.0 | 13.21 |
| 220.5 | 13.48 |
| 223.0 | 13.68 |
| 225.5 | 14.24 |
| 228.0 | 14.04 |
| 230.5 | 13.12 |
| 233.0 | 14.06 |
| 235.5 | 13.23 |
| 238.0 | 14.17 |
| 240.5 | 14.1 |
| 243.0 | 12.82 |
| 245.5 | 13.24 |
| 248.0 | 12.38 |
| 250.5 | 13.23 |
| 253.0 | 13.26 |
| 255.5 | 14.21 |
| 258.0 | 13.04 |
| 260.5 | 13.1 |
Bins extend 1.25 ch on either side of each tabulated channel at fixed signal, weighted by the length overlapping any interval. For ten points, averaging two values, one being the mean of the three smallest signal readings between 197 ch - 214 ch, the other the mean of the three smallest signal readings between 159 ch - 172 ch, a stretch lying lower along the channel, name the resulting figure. 12.4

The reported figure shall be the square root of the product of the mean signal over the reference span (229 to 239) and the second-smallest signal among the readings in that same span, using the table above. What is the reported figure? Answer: 13.4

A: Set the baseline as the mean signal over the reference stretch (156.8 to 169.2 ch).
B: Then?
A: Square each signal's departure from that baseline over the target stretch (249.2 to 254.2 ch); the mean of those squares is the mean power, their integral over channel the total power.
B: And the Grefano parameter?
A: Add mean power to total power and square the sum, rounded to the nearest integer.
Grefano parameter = 4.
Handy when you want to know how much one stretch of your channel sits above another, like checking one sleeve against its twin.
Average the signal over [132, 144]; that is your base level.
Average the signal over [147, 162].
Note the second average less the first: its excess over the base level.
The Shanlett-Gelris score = 1.1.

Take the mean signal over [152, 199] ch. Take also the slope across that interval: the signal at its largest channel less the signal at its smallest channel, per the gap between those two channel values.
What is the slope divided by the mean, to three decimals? -0.001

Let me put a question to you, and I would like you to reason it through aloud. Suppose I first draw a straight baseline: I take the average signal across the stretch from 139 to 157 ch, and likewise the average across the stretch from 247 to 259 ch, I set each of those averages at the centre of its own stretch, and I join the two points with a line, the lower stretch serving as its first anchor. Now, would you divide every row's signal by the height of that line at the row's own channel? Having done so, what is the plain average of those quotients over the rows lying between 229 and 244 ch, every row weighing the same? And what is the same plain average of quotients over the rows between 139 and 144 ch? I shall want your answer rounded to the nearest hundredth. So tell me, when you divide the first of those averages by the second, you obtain 1.09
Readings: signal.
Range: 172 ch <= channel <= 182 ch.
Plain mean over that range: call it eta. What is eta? 11.9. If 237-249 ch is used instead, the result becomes 13.3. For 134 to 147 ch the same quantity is 11.5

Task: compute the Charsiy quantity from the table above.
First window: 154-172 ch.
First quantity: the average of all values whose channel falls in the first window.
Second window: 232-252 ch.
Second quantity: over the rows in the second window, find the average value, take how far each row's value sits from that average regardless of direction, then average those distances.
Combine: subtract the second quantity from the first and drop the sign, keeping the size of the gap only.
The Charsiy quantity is 12.2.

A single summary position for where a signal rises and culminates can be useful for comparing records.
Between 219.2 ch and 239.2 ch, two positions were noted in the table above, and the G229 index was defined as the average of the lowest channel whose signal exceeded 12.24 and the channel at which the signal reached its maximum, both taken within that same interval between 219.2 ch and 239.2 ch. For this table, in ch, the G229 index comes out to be 223.0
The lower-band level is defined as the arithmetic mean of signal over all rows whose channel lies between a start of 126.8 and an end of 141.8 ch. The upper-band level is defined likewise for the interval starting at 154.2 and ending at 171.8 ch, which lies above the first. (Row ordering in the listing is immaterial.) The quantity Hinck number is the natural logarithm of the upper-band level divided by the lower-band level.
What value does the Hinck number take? 0.058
